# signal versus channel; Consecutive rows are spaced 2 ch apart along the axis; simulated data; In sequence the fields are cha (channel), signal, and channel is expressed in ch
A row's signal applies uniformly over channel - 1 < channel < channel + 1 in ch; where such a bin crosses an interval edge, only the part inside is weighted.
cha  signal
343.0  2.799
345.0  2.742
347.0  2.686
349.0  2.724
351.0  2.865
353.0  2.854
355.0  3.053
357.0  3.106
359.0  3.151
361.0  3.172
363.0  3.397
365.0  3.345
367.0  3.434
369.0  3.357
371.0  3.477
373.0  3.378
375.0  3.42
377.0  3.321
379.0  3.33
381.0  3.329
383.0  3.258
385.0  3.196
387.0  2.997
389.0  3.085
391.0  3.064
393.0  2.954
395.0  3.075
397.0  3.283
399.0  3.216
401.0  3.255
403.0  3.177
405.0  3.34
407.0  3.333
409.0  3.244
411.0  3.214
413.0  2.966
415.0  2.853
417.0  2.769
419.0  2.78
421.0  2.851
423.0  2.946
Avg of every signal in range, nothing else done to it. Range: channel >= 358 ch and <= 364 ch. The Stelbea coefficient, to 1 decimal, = 3.2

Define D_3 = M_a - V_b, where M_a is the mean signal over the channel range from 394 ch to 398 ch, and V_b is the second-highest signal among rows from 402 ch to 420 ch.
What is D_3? -0.15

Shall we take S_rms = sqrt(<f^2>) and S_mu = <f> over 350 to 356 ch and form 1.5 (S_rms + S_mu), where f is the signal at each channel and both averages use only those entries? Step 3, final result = 8.8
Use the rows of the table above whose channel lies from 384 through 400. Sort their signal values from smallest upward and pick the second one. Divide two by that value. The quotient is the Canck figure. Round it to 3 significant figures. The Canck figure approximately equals 0.667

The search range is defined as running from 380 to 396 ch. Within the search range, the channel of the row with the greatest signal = 381.0 ch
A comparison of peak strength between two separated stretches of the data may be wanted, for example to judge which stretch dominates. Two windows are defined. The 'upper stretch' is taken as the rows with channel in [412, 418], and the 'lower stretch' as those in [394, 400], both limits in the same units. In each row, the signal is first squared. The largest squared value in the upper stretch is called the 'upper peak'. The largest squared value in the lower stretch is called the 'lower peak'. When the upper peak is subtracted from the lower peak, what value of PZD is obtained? 2.0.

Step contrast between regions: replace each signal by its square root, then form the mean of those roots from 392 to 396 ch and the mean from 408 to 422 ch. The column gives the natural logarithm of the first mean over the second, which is 0.011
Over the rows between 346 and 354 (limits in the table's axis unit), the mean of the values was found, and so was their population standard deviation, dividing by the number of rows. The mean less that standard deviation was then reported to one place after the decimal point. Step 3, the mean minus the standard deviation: 2.7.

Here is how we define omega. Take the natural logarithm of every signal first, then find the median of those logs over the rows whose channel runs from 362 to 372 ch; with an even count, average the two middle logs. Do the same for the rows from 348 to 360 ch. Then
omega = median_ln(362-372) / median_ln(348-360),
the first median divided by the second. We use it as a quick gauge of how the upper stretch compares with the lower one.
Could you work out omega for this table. 1.13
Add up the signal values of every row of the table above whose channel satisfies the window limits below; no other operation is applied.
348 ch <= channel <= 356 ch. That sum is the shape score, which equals 11.5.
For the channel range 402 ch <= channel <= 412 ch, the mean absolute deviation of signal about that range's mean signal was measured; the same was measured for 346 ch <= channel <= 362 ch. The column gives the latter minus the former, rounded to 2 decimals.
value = 0.11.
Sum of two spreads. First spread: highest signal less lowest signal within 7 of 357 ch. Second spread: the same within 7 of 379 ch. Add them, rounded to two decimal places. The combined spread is 0.77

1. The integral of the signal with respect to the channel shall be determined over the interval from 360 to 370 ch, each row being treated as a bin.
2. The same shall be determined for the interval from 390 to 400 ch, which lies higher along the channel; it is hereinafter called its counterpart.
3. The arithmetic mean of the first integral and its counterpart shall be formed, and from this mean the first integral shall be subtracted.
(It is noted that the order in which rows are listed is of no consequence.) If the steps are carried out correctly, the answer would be -1.1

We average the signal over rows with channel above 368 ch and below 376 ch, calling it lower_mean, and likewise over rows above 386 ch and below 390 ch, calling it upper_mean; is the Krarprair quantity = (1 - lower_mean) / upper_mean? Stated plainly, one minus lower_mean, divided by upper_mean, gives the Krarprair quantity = -0.79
